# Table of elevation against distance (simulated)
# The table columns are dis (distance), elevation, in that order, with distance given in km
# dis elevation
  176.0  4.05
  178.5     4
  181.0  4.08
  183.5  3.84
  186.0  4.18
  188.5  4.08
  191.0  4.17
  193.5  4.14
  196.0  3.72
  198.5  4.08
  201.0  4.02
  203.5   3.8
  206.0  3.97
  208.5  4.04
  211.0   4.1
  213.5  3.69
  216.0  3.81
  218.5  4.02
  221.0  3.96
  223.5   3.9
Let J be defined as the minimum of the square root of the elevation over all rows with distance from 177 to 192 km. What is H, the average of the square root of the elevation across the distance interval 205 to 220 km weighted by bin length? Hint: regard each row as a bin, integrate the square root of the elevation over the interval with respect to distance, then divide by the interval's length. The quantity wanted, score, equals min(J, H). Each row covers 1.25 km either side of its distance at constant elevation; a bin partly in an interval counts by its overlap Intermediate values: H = 1.98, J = 1.96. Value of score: 1.960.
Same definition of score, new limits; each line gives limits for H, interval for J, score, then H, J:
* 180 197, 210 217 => 1.921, 2.01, 1.92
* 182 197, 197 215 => 1.921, 2.01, 1.92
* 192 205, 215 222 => 1.952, 1.99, 1.95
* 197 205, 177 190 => 1.960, 1.99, 1.96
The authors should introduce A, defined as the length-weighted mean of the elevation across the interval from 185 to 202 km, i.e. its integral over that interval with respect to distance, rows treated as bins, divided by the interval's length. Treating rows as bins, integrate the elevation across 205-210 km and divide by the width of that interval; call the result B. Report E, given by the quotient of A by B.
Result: 1.01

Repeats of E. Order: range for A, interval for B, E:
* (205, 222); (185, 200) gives 0.97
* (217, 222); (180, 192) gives 0.98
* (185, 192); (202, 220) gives 1.06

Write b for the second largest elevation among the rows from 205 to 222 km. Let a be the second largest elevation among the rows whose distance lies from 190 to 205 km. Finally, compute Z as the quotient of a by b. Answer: 1.02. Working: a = 4.14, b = 4.04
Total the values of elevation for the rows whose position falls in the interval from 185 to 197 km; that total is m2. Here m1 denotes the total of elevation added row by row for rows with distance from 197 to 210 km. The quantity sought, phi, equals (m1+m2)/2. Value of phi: 20.1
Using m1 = 19.9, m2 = 20.3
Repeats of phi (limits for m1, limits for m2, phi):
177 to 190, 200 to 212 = 20.1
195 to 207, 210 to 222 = 19.6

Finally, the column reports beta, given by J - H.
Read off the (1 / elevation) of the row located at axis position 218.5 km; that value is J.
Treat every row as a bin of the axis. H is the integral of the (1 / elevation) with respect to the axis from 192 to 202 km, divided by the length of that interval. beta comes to -0.002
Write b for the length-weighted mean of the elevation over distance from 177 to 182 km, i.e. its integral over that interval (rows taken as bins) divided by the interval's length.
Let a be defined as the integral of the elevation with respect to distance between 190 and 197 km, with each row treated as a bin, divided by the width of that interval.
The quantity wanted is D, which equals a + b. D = 8.05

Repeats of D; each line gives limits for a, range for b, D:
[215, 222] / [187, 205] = 7.94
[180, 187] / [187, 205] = 8.03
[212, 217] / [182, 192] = 7.83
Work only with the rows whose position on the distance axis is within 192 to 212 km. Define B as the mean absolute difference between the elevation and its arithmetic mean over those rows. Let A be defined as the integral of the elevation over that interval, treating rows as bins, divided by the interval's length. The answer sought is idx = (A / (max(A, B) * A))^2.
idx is 0.0630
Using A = 3.98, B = 0.115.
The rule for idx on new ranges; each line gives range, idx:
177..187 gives 0.0618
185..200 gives 0.0607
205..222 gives 0.0644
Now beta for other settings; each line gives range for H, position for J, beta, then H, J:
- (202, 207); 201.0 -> -0.009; 0.257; 0.249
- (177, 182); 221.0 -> 0.005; 0.248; 0.253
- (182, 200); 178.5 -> 0.001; 0.249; 0.250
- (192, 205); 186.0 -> -0.014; 0.253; 0.239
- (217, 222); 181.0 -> -0.006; 0.251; 0.245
